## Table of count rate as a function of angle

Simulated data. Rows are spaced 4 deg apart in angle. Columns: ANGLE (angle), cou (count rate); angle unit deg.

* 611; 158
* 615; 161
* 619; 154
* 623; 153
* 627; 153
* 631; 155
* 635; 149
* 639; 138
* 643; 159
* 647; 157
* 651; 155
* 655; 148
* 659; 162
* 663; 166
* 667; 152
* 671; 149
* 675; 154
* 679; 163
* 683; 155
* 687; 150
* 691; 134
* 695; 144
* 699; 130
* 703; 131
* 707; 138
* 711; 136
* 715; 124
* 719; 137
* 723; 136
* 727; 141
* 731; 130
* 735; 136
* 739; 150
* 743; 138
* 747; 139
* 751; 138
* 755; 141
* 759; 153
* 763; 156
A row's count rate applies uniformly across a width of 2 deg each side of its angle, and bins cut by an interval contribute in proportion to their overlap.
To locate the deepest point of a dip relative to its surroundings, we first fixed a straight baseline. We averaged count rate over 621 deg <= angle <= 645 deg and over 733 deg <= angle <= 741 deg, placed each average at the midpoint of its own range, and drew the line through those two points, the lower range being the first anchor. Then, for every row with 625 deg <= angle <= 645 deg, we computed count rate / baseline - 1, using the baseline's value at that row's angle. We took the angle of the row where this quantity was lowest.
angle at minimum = 639 deg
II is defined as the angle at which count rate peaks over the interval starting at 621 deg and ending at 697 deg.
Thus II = 663 deg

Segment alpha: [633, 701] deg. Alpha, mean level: 151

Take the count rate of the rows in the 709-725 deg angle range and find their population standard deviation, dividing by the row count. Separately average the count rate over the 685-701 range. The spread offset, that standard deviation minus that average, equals -134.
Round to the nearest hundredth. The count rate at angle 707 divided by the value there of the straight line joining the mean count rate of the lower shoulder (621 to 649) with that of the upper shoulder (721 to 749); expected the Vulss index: 0.97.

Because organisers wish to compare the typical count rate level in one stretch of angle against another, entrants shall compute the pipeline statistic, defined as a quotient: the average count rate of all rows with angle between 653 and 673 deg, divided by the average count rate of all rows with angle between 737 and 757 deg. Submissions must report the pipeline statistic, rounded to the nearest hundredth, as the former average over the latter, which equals 1.10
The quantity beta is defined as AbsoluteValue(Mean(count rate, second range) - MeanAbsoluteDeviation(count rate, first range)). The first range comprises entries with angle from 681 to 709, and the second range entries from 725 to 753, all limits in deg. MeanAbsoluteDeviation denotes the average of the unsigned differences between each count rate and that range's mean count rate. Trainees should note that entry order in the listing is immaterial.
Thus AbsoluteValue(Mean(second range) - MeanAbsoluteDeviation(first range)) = 131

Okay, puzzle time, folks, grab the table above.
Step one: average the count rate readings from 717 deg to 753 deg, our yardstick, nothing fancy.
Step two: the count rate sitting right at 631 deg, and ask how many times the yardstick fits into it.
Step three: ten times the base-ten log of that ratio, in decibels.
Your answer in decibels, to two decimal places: 0.49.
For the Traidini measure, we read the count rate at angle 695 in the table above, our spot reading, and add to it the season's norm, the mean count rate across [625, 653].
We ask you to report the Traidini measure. 296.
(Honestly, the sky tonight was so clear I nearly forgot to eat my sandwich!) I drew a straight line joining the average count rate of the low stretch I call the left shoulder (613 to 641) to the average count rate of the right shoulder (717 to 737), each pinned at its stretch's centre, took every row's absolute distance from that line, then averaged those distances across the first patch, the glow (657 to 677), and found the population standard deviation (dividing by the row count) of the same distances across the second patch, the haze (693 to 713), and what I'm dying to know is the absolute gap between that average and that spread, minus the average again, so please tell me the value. -3.7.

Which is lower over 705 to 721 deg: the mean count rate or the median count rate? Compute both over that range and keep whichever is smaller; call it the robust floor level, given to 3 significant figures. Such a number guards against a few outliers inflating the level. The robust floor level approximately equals 134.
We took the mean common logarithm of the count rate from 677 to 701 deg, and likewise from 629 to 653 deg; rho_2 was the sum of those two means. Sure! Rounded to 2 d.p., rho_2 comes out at 4.34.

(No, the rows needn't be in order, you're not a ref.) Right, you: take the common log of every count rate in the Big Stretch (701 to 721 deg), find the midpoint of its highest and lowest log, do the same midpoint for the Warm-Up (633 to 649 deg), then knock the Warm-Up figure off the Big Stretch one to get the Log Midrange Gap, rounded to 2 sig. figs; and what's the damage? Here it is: -0.054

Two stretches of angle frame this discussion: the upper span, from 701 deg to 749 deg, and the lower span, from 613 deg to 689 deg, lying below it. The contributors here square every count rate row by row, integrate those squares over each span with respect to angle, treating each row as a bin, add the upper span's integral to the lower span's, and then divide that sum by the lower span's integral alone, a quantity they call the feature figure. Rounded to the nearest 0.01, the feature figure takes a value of 1.49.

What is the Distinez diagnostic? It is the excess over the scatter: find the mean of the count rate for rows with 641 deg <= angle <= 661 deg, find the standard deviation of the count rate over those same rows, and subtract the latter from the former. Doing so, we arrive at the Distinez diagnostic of 151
